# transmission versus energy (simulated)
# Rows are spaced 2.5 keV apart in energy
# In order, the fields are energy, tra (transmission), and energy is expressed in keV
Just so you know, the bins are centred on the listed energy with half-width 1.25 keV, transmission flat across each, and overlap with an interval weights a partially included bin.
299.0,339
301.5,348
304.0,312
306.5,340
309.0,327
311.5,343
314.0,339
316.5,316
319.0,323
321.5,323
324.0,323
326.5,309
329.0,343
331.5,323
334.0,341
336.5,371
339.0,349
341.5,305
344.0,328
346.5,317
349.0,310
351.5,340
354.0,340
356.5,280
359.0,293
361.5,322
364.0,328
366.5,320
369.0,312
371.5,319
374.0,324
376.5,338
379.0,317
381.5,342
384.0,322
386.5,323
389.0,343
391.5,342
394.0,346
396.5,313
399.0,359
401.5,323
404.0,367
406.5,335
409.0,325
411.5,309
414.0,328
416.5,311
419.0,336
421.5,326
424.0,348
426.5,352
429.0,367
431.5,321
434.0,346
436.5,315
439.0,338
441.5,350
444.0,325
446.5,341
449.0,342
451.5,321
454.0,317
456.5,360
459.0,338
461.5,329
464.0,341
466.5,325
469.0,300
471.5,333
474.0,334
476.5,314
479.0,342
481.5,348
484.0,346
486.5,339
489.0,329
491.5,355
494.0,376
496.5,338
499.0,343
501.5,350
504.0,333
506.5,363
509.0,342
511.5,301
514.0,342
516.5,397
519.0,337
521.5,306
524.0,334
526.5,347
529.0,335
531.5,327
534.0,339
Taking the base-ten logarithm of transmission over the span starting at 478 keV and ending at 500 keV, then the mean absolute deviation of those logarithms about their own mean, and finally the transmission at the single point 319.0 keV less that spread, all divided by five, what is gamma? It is 64.6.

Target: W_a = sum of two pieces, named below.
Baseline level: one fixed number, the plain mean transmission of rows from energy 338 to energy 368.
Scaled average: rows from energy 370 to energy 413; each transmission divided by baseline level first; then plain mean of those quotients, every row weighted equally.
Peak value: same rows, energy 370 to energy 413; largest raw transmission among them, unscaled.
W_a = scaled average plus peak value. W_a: 368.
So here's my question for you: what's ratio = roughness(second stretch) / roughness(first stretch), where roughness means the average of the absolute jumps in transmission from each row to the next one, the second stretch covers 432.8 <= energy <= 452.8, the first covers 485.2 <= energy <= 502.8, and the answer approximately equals 1.0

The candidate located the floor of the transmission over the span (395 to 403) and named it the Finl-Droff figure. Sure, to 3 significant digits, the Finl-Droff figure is 313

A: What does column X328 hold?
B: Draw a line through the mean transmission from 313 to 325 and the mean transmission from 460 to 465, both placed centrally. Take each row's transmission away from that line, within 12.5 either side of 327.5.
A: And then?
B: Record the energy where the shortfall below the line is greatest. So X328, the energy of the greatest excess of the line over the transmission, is 326.5 keV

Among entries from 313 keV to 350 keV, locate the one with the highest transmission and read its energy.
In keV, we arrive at 336.5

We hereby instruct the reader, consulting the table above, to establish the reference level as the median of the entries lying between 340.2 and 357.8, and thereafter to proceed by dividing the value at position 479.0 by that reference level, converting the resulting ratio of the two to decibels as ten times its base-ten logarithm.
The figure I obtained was 0.33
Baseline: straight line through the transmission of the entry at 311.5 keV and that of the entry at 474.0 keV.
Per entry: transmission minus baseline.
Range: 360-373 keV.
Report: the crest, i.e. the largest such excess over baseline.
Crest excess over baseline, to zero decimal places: -12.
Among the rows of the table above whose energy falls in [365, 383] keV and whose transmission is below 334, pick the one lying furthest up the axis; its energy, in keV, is 379.0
